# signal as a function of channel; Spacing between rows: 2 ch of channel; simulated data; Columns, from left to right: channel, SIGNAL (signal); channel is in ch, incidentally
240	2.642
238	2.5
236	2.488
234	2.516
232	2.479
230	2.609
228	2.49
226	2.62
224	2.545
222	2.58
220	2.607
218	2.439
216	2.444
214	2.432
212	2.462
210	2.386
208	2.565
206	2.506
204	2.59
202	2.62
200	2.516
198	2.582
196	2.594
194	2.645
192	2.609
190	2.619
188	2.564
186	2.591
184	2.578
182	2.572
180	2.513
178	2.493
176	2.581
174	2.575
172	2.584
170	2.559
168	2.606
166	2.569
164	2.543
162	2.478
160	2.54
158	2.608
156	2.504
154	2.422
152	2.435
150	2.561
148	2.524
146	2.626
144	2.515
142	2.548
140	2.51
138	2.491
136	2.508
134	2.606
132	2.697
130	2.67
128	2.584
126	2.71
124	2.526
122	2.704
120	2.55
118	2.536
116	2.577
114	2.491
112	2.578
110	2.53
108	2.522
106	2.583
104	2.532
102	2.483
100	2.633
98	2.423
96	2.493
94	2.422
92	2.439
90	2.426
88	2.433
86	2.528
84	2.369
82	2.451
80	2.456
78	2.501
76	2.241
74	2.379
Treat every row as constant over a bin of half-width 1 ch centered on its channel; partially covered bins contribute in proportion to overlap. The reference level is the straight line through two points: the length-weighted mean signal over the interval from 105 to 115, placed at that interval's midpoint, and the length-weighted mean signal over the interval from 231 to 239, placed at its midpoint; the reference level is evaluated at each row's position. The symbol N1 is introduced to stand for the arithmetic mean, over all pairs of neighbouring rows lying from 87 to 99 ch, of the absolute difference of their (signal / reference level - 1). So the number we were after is 0.014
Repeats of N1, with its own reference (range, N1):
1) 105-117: 0.023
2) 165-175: 0.012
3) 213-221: 0.025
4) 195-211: 0.030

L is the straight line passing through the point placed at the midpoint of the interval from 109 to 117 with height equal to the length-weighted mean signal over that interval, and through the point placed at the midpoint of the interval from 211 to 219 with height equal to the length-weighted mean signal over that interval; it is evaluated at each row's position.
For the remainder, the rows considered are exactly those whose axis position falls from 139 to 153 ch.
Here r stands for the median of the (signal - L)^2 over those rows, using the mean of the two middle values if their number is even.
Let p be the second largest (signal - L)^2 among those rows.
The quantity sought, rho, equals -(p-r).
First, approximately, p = 0.0050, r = 0.0010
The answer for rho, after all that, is -0.004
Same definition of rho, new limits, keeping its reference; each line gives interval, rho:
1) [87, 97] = -0.001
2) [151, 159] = -0.001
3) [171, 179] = -0.001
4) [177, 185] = -0.004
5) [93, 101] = -0.006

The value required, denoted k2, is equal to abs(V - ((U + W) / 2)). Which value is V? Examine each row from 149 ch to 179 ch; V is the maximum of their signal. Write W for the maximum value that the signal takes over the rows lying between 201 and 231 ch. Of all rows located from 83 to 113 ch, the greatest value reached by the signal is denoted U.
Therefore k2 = 0.02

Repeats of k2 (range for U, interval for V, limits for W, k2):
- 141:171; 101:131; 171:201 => 0.07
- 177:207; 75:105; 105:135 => 0.04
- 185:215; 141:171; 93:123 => 0.05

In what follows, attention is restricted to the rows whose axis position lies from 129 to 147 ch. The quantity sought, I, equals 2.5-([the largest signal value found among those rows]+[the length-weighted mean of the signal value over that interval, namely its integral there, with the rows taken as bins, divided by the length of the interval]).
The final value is -2.77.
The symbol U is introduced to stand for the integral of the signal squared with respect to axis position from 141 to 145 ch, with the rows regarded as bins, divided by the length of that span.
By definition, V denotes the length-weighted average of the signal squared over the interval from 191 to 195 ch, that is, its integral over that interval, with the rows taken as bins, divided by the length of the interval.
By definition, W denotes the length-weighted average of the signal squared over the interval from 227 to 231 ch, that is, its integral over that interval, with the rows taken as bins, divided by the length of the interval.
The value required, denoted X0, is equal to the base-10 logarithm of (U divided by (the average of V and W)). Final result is -0.02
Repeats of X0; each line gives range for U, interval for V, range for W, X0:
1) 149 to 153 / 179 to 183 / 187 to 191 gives -0.02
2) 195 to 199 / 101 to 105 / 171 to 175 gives 0.01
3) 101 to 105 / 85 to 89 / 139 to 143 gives 0.00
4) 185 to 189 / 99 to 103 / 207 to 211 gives 0.02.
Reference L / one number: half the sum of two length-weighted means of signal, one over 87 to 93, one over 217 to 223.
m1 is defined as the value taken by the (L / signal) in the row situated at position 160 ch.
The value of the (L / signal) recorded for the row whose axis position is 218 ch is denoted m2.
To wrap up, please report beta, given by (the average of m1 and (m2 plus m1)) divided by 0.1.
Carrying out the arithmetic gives 14.9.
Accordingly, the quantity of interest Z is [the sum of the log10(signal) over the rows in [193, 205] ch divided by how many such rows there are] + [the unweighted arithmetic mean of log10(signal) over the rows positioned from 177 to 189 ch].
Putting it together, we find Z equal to 0.820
